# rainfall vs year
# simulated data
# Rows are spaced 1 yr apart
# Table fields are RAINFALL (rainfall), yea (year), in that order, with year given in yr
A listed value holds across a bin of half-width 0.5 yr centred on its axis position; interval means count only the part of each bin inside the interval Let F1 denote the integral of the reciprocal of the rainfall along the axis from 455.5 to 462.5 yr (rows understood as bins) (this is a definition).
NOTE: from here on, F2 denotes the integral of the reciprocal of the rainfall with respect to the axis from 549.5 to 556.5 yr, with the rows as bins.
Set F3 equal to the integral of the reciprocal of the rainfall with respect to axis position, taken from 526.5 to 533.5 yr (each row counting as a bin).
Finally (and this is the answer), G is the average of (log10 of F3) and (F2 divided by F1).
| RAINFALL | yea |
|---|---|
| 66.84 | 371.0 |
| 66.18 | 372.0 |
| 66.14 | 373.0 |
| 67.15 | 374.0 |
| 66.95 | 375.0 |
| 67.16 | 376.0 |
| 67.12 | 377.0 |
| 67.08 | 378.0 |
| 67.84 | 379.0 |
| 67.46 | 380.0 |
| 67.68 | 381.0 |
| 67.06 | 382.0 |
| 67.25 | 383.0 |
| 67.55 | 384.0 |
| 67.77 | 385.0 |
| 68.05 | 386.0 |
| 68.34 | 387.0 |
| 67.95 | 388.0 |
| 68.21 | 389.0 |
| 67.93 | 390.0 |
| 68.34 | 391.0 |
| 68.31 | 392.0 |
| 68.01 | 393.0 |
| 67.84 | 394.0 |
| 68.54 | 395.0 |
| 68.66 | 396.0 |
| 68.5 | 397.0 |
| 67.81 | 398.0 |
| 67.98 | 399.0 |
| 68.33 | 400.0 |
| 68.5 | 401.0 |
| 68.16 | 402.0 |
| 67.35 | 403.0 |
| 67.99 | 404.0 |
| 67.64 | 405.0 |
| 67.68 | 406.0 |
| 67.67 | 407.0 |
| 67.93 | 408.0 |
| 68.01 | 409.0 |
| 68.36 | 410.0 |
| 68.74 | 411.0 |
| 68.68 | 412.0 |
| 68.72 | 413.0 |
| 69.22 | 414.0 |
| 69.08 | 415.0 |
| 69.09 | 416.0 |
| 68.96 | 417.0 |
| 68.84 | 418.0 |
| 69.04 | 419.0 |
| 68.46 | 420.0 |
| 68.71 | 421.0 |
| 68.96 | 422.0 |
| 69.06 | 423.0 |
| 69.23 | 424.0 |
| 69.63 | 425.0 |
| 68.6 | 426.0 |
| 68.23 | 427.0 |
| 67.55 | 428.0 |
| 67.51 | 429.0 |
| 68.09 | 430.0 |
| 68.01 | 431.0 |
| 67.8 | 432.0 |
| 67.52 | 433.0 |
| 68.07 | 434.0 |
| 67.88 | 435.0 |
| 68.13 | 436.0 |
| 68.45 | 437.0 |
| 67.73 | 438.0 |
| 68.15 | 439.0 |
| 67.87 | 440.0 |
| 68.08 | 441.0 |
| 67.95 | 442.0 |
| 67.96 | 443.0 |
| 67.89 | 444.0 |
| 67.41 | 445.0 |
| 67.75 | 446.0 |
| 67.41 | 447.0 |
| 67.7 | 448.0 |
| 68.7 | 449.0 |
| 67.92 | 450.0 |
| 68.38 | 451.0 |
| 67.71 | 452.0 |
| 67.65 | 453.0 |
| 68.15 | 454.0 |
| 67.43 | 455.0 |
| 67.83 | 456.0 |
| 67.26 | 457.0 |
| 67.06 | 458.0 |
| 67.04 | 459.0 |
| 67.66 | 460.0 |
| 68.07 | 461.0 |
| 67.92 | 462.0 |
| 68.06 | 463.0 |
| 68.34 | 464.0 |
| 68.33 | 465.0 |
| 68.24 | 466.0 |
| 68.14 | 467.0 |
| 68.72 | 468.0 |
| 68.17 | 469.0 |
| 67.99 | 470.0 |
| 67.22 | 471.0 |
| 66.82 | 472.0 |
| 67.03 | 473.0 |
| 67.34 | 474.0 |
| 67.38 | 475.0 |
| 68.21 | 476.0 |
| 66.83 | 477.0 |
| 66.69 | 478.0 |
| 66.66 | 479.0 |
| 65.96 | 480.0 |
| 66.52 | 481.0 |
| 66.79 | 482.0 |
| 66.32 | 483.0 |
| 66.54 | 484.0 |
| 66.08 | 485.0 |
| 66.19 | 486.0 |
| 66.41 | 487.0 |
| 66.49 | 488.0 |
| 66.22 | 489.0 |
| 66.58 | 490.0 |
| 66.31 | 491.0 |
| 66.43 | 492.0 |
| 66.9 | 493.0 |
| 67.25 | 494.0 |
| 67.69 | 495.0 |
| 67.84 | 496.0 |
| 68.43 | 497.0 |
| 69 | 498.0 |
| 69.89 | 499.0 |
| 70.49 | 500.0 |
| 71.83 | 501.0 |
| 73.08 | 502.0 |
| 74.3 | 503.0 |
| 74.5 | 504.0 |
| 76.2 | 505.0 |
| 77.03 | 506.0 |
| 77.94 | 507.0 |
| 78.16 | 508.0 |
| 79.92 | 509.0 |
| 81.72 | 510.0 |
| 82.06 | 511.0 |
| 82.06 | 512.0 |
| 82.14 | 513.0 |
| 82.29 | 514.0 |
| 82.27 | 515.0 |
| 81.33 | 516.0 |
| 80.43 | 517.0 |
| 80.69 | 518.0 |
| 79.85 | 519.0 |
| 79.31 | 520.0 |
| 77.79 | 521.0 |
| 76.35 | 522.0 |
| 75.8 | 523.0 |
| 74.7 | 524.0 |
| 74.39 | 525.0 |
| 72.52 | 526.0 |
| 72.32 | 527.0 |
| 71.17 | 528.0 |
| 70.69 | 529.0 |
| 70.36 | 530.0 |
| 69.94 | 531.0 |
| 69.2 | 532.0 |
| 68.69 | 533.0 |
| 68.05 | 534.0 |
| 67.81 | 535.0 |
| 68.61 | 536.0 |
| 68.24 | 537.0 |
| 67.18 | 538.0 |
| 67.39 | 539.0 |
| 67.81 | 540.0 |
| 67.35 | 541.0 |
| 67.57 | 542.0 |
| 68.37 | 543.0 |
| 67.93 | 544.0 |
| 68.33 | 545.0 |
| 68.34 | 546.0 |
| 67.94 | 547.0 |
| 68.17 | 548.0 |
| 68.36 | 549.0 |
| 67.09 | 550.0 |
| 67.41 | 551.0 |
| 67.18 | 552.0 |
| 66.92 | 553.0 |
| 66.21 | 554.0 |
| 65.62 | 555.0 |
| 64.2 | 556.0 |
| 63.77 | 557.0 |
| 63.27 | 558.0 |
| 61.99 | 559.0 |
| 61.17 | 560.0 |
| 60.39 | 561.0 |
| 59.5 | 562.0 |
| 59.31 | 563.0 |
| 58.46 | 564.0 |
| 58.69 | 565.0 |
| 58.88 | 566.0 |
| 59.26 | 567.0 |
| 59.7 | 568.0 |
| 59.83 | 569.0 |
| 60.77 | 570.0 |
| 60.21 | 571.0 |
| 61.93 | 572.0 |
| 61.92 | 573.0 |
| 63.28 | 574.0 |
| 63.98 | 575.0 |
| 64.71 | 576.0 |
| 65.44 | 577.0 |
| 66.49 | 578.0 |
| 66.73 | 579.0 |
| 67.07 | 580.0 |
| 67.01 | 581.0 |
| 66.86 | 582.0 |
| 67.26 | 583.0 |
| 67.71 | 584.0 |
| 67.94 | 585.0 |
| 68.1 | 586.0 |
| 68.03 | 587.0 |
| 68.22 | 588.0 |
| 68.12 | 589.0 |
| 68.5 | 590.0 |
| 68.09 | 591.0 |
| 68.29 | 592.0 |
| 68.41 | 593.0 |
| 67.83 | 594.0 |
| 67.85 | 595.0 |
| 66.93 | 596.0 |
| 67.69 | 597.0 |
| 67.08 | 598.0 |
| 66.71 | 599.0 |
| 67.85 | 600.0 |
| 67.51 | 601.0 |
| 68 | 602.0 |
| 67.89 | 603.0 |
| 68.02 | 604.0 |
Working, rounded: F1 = 0.104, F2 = 0.105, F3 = 0.100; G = 0.008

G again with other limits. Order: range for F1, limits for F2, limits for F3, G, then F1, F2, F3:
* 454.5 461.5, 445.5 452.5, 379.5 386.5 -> 0.004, 0.104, 0.103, 0.104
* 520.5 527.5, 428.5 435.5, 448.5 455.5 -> 0.058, 0.094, 0.103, 0.103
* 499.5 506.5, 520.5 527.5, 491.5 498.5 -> 0.001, 0.095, 0.094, 0.103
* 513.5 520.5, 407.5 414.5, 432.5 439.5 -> 0.096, 0.087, 0.102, 0.103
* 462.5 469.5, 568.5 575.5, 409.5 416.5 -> 0.057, 0.103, 0.114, 0.102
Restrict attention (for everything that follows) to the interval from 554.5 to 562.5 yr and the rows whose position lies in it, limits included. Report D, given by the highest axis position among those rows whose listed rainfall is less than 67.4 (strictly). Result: 562.0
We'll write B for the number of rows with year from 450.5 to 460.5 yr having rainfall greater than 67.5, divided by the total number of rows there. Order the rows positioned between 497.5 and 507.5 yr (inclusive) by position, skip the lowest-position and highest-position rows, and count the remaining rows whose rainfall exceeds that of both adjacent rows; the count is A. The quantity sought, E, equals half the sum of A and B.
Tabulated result 0.3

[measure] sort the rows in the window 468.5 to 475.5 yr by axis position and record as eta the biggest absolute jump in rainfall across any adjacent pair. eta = 0.77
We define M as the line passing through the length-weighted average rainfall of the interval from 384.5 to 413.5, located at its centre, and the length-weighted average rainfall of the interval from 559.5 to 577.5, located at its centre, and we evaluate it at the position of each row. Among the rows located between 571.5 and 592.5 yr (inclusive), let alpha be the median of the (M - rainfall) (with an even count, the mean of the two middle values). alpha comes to -6.6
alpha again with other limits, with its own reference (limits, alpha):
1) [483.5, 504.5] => -3.1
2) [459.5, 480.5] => -2.5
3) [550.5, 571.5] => 0.2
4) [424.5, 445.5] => -1.4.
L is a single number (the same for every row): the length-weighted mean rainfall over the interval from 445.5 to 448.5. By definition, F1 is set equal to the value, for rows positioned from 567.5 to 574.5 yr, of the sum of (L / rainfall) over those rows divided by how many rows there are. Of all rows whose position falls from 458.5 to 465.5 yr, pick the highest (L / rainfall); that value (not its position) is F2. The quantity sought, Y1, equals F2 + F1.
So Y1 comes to 2.12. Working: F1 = 1.11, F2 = 1.009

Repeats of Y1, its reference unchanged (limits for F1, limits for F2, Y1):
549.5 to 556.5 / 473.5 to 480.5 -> 2.04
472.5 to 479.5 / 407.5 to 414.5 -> 2.00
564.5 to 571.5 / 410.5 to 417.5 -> 2.12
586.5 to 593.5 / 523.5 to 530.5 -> 1.95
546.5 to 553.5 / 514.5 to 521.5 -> 1.87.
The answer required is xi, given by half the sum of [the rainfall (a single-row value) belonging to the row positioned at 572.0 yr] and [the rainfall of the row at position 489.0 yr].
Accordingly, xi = 64.1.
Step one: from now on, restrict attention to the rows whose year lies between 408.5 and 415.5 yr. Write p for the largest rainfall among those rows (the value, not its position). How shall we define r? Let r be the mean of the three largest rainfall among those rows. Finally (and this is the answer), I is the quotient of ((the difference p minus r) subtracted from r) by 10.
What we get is 6.88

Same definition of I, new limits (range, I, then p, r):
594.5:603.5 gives 6.78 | 68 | 67.9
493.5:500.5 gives 6.91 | 70.49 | 69.8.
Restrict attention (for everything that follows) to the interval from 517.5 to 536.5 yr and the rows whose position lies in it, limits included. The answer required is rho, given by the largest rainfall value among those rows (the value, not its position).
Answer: 80.69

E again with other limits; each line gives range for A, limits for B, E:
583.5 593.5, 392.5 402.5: 2.0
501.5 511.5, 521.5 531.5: 0.5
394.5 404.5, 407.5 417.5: 1.5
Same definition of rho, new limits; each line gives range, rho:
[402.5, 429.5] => 69.63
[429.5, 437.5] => 68.45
